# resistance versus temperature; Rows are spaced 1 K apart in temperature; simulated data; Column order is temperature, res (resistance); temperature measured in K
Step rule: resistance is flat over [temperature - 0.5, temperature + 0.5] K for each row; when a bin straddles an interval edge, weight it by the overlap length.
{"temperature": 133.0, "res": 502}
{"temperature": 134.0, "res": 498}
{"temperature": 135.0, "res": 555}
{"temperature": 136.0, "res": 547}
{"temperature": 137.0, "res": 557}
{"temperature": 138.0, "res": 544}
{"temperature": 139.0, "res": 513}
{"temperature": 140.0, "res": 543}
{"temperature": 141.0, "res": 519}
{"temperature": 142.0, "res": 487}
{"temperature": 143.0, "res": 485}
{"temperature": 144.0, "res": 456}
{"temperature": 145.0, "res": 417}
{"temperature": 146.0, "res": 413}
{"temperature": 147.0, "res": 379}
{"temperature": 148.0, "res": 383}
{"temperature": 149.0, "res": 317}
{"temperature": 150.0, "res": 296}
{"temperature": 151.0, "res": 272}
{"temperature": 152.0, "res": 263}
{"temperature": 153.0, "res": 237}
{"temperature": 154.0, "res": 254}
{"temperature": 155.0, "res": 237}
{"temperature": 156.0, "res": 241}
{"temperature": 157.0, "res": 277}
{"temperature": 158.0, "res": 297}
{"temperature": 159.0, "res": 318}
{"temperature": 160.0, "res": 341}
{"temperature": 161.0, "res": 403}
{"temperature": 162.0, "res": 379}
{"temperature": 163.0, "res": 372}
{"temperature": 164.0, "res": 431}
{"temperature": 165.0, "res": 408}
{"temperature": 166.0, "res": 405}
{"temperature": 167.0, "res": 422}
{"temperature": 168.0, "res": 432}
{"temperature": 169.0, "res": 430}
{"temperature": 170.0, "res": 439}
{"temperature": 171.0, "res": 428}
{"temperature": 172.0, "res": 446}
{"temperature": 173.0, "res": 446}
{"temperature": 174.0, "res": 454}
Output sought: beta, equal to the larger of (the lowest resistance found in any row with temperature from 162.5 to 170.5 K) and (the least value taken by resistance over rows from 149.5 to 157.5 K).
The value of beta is 372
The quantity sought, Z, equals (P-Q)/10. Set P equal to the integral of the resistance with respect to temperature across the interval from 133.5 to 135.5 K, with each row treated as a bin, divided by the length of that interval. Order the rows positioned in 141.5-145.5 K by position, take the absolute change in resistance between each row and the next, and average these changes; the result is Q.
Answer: 50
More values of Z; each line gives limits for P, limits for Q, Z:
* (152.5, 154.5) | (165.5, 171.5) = 24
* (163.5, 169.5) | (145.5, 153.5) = 40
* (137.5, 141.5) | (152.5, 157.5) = 51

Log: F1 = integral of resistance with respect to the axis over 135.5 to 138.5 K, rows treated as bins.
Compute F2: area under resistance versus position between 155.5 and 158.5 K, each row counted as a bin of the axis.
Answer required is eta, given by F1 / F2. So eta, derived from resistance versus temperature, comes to 2.02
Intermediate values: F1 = 1648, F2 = 815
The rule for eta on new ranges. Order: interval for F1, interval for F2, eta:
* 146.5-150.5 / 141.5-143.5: 1.41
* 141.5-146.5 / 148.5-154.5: 1.38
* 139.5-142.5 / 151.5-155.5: 1.56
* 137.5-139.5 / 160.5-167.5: 0.37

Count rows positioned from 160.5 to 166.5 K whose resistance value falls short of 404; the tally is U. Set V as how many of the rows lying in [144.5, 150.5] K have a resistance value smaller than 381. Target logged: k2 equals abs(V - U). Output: 0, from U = 3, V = 3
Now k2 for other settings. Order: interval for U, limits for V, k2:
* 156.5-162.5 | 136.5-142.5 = 6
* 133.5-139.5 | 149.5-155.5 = 6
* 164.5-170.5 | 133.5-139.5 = 0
